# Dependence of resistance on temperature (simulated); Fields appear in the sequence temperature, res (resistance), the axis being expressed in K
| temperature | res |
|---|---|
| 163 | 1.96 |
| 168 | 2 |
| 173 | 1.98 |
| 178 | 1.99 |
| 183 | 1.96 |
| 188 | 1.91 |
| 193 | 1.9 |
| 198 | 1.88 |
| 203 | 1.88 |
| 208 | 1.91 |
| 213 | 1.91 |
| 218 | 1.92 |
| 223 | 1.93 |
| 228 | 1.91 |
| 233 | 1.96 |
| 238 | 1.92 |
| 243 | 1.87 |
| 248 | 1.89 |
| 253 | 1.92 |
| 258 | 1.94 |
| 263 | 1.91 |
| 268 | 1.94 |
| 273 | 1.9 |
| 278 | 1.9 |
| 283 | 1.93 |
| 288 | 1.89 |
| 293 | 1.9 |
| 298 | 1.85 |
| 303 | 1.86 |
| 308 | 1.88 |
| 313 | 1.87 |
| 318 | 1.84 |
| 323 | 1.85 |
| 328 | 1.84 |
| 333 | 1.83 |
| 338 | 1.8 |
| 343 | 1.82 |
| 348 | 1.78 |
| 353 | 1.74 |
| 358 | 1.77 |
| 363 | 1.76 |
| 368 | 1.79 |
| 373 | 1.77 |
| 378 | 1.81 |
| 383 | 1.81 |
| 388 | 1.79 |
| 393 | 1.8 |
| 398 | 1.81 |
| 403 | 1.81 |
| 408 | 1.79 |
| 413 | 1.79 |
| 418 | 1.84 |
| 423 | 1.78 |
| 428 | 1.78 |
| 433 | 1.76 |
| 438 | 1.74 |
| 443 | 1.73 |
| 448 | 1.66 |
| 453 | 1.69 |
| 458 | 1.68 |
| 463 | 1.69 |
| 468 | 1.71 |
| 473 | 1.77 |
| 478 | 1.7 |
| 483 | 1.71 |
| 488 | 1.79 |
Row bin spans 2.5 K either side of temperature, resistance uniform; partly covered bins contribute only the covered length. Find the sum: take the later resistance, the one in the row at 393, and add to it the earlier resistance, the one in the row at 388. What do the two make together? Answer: 3.59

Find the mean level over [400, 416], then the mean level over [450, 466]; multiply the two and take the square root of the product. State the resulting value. 1.74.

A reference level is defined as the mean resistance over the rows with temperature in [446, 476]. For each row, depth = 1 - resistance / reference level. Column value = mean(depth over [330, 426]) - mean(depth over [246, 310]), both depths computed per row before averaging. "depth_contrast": 0.063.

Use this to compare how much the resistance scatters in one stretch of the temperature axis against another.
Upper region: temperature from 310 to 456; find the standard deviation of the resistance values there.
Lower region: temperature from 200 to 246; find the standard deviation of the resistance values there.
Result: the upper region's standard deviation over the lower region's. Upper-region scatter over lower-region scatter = 1.8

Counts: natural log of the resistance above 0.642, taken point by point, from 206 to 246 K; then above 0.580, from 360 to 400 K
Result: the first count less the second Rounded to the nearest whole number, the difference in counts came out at 1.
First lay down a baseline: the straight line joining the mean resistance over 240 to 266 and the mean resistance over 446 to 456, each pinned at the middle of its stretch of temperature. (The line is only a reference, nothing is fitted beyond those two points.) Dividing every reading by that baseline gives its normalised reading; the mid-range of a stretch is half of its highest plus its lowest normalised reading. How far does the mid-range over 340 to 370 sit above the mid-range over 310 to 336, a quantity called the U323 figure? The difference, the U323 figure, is -0.020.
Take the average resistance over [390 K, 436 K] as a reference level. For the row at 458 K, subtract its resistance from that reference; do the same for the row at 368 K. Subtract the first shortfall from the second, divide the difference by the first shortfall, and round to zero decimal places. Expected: -1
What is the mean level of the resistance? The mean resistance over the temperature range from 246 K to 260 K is 1.92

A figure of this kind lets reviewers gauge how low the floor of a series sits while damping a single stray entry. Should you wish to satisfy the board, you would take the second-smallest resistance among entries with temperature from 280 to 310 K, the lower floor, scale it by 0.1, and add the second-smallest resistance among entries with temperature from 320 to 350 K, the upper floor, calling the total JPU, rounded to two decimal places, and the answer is 1.99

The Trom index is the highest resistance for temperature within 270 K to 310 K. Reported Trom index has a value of 1.93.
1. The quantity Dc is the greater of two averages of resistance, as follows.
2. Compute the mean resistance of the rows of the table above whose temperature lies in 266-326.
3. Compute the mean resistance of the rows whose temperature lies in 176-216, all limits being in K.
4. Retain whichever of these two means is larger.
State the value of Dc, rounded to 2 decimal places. 1.92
